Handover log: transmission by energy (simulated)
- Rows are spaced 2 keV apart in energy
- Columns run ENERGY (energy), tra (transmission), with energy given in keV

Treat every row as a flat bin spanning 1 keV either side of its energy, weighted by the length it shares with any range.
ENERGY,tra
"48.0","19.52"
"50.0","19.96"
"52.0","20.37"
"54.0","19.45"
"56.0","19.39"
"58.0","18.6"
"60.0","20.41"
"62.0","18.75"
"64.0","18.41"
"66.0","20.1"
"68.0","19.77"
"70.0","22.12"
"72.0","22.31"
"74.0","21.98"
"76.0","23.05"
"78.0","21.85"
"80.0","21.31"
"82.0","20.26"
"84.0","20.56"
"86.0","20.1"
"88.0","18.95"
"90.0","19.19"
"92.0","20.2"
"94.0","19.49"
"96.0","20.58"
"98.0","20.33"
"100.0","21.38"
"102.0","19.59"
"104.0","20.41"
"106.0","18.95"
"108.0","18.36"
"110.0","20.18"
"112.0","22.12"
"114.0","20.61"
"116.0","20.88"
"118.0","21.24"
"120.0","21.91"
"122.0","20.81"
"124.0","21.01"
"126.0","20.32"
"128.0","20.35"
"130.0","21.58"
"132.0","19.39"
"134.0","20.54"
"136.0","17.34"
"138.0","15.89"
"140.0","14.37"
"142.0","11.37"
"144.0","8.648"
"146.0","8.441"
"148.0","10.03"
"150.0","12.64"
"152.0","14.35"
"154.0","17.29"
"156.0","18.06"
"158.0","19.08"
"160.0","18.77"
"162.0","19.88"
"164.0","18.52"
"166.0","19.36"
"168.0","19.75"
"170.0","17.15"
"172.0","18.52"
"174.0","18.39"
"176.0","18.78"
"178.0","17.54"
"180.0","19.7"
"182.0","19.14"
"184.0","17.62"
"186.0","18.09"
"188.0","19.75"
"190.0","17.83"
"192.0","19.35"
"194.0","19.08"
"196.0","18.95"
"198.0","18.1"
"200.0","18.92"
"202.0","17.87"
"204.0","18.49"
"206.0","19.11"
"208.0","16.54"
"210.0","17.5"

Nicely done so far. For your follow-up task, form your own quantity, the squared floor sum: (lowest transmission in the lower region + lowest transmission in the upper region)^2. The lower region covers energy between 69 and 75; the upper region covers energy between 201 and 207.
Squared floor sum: 1588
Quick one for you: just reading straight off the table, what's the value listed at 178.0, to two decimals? 17.54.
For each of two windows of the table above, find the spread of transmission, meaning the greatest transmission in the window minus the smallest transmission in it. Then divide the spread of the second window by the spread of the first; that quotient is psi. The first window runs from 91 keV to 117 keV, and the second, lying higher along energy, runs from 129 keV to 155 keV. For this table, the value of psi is 3.5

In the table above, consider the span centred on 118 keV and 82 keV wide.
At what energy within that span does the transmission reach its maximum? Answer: 112.0 keV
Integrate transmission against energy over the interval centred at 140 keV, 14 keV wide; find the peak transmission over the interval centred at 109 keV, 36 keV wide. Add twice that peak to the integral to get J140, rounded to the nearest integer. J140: 237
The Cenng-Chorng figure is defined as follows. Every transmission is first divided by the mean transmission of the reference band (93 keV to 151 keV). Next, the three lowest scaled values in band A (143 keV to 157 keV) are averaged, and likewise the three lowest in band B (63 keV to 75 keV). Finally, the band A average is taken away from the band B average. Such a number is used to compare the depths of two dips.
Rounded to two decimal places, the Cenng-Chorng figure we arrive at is 0.57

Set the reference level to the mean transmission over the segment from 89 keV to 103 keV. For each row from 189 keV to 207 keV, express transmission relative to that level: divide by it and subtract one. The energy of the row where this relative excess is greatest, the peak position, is 192.0 keV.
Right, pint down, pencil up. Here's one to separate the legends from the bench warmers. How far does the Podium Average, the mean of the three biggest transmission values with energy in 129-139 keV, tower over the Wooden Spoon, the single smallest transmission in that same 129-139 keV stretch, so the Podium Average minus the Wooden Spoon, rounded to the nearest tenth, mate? 4.6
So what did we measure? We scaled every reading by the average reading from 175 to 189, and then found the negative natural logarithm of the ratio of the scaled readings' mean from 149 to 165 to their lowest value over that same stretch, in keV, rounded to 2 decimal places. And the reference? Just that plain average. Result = -0.32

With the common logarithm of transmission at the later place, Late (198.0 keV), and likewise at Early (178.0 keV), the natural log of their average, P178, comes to 0.22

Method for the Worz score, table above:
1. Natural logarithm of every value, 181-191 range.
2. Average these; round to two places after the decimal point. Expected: 2.92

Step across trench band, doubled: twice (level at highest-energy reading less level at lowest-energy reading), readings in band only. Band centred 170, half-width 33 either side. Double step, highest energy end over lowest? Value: 4.0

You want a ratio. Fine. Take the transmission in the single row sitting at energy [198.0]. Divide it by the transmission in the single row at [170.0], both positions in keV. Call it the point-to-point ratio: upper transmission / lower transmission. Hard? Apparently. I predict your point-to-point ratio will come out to 1.06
